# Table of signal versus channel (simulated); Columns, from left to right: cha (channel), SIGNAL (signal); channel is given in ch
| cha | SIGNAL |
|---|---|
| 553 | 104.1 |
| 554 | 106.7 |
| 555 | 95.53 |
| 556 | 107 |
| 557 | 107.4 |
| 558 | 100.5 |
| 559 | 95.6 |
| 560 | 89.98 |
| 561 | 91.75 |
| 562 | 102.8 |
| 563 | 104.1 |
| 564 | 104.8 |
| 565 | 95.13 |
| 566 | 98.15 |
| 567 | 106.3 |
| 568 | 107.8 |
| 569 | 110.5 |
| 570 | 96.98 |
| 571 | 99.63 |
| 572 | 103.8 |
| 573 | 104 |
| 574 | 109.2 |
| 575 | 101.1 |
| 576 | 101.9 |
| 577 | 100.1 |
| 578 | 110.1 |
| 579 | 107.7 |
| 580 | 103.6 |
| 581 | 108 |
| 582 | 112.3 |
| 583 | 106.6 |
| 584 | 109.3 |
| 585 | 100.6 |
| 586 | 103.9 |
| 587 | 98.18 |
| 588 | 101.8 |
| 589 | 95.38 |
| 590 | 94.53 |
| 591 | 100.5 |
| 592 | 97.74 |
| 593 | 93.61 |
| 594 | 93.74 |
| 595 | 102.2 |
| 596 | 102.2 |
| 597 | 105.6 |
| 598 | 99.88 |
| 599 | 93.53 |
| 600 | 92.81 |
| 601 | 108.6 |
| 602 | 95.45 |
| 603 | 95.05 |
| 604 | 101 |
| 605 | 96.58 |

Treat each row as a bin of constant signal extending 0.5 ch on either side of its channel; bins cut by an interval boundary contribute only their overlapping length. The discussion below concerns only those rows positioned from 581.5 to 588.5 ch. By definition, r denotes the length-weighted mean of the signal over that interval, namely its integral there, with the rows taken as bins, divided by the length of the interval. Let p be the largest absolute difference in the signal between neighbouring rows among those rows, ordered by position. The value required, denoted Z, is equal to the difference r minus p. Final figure 96.0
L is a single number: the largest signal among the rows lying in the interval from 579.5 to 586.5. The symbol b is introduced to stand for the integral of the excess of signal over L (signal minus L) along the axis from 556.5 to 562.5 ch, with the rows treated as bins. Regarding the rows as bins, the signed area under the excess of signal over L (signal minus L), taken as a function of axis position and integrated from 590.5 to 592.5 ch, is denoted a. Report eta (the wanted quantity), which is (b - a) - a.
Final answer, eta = -33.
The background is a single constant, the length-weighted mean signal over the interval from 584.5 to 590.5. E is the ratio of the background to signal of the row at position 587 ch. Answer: 1.009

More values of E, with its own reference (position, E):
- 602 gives 1.038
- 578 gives 0.900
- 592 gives 1.014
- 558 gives 0.986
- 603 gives 1.042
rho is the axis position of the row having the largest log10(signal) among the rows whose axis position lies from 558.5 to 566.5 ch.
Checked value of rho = 564 ch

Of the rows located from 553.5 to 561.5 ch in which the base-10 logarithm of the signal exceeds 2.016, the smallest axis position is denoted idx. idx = 554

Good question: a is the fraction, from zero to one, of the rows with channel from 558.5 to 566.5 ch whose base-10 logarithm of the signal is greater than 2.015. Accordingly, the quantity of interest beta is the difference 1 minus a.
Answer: 0.75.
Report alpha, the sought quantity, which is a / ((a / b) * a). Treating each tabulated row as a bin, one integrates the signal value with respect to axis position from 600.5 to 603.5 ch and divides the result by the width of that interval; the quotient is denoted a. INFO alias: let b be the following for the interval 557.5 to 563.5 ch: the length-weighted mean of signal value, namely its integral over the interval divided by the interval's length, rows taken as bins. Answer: 0.98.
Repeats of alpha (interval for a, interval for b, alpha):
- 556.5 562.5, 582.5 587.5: 1.06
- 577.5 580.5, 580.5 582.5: 1.03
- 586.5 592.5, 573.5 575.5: 1.07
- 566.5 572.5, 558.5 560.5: 0.89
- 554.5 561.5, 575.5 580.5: 1.07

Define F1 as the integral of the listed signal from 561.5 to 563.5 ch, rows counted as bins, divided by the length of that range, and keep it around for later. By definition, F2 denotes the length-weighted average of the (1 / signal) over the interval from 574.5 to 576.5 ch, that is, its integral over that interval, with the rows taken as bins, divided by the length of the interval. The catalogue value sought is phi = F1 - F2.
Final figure 103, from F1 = 103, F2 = 0.0099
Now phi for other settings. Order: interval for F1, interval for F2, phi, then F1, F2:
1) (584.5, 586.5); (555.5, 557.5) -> 102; 102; 0.0093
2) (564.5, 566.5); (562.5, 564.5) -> 97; 97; 0.0096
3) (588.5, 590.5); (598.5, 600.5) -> 95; 95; 0.0107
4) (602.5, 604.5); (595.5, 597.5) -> 98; 98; 0.0096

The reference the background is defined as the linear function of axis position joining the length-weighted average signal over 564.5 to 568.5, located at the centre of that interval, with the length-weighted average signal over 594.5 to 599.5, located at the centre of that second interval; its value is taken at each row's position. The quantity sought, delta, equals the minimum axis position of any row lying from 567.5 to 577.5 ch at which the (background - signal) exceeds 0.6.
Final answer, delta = 570 ch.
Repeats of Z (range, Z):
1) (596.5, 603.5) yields 82.9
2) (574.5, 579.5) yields 94.2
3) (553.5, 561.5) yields 87.8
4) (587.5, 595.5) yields 89.0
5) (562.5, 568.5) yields 93.0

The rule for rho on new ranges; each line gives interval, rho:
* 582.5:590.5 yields 584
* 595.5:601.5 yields 601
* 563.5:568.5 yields 568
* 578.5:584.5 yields 582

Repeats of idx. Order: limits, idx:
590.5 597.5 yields 597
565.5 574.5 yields 567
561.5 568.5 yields 563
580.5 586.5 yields 581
